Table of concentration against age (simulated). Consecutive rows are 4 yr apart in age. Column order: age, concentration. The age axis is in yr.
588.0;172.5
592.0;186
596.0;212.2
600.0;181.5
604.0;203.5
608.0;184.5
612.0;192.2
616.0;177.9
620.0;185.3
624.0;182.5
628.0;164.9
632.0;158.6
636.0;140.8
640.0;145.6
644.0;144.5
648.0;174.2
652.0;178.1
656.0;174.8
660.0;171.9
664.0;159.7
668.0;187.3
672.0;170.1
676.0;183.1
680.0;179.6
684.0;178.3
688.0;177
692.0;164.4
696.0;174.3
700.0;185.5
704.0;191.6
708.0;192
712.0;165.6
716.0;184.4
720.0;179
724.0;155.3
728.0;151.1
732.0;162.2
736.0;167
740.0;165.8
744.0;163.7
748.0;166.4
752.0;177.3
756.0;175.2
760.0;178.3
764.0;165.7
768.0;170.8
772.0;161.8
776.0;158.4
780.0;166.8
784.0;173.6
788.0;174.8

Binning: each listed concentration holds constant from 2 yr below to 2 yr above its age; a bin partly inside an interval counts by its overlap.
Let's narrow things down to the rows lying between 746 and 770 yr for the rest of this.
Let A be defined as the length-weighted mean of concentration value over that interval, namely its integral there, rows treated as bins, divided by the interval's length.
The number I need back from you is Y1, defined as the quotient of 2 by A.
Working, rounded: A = 172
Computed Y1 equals 0.0116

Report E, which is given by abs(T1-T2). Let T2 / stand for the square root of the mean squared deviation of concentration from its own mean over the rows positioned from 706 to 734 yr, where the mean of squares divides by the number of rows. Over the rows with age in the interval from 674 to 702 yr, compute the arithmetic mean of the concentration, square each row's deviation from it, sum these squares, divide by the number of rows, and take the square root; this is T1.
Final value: 8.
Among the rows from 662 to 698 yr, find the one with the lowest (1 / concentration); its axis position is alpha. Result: 668.0 yr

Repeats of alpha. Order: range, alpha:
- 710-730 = 716.0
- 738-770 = 760.0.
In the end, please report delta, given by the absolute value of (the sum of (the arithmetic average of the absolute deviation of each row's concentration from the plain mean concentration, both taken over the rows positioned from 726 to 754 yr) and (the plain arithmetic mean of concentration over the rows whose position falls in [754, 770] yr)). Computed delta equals 177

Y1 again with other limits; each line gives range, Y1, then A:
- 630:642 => 0.0135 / 148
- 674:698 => 0.0114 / 176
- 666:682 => 0.0111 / 180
